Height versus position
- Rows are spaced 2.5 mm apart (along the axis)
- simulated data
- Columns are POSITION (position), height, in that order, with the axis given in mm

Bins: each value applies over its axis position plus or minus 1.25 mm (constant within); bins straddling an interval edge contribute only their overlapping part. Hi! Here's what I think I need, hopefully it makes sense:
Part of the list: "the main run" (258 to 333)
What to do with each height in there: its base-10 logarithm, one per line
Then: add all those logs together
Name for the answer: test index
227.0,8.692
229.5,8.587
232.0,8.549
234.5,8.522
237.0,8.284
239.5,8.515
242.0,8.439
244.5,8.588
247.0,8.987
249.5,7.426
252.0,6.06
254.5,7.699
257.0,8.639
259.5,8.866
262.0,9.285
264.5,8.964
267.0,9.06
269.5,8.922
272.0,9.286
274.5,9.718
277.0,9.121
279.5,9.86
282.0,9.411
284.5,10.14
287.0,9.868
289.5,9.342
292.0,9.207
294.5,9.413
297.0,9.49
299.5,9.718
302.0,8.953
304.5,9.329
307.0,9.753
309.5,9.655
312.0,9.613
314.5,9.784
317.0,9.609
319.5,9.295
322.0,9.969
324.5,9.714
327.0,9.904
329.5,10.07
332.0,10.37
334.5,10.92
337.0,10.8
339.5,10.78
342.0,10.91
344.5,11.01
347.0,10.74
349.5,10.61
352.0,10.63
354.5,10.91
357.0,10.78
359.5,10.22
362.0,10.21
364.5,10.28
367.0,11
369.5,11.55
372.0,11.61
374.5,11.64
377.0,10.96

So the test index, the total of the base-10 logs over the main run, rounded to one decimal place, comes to 29.4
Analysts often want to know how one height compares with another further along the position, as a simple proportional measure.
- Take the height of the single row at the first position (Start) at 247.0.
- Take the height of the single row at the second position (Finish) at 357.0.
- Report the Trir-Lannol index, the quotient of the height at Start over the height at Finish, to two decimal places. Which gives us 0.83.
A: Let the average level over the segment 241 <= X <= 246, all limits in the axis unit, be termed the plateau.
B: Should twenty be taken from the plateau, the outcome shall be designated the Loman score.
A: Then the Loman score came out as -11.5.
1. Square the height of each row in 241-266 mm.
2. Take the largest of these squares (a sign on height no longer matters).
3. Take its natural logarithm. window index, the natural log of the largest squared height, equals 4.46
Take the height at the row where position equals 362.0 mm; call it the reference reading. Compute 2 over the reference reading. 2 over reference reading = 0.196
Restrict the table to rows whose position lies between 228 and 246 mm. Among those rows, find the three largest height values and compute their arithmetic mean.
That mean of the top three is 8.6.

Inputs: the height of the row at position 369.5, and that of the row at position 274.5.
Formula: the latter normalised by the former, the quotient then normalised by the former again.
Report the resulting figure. 0.073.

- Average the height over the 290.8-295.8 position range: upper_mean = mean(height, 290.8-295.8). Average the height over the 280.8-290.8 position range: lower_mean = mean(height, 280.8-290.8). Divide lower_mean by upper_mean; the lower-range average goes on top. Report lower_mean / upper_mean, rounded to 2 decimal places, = 1.04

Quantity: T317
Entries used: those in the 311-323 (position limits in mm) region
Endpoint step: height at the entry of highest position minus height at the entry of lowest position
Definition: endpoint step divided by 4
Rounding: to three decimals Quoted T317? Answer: 0.089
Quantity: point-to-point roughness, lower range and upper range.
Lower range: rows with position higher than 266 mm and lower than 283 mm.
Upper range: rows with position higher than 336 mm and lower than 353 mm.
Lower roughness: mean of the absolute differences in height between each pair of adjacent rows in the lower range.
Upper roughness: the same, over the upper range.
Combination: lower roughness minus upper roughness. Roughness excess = 0.3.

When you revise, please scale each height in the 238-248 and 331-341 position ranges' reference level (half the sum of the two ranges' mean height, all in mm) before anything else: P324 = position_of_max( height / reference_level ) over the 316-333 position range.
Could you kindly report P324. 332.0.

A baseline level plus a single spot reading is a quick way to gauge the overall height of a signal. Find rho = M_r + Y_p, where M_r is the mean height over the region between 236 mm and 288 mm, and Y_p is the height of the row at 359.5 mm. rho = 19.0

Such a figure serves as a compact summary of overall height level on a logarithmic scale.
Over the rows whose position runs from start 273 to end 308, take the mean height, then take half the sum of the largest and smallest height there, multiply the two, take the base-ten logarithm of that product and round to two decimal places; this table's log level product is 1.96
